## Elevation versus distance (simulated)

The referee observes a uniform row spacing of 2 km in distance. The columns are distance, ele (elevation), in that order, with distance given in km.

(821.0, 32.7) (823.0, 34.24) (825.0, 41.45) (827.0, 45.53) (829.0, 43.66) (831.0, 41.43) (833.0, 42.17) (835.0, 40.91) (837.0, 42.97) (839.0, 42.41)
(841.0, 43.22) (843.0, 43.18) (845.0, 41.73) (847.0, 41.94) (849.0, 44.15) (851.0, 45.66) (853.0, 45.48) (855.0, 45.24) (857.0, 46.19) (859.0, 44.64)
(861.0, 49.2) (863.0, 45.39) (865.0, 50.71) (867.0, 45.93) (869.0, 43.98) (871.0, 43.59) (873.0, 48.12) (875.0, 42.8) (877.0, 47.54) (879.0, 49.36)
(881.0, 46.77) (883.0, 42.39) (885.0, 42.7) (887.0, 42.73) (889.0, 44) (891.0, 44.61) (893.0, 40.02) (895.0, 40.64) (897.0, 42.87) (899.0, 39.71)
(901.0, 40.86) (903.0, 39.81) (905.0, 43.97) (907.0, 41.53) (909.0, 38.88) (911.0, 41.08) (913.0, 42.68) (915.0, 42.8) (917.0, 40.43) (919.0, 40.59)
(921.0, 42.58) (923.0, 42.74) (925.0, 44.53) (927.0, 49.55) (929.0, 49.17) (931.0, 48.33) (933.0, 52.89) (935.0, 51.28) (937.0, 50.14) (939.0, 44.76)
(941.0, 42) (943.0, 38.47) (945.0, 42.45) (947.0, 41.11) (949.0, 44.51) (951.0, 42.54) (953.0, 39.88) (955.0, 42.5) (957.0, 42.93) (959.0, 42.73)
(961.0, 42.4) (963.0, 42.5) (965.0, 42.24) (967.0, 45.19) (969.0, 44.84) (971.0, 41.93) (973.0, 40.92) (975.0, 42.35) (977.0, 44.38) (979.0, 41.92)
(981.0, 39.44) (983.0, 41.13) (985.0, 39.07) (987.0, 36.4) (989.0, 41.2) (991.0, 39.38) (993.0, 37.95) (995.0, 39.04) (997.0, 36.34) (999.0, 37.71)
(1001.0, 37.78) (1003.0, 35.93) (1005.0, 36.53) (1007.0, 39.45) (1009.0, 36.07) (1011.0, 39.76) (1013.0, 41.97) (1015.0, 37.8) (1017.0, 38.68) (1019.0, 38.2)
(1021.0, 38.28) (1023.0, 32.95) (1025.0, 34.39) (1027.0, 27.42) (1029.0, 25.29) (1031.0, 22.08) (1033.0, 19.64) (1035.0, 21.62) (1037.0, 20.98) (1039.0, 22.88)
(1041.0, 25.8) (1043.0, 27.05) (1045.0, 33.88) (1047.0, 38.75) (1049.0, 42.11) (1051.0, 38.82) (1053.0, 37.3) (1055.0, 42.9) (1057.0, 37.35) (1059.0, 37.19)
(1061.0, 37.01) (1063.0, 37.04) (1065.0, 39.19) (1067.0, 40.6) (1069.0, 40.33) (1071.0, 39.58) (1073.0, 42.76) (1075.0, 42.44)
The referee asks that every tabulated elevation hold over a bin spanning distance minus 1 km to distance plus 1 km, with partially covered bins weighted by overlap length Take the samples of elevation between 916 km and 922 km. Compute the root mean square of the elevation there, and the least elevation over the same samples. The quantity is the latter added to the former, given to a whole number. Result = 82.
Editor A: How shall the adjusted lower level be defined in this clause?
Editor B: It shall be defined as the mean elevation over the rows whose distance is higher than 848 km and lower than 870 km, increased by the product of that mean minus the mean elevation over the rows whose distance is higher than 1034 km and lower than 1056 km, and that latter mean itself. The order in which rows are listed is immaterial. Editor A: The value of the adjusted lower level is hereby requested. 496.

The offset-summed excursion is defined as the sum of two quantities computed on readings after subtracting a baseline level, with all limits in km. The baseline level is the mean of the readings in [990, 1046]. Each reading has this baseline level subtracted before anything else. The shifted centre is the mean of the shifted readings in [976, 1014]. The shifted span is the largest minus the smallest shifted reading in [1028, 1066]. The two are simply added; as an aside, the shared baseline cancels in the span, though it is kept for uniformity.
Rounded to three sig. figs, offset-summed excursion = 29.3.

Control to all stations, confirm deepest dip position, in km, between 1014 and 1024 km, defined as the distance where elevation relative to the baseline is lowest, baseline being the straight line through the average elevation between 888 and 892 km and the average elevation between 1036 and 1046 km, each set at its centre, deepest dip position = 1023.0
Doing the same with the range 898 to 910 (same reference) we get 899.0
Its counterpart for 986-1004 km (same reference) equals 987.0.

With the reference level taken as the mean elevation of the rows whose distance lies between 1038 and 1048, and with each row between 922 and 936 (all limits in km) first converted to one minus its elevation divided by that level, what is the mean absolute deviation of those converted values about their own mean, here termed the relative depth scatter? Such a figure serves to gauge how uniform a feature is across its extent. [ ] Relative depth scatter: 0.091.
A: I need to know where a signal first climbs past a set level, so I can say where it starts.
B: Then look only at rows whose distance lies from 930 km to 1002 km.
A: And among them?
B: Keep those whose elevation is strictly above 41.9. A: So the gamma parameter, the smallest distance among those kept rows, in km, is 931.0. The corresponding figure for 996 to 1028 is 1013.0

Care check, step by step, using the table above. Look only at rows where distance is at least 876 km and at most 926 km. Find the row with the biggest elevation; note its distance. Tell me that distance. 879.0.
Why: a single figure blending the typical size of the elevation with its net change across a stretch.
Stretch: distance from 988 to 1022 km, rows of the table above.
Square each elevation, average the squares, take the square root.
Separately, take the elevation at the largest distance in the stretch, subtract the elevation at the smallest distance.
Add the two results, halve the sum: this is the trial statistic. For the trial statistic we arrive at 17.7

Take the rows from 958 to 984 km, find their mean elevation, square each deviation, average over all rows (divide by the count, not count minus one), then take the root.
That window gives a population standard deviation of 1.5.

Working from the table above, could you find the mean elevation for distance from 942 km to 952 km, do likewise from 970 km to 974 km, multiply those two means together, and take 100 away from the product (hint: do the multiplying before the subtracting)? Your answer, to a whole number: 1632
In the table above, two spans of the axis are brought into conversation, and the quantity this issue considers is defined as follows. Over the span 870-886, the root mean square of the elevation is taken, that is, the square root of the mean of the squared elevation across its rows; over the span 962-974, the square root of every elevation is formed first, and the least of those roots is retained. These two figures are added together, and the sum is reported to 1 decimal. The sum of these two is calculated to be 51.9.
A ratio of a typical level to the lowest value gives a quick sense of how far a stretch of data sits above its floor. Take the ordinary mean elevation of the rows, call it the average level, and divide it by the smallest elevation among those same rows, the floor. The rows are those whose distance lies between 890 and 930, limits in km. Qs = 1.09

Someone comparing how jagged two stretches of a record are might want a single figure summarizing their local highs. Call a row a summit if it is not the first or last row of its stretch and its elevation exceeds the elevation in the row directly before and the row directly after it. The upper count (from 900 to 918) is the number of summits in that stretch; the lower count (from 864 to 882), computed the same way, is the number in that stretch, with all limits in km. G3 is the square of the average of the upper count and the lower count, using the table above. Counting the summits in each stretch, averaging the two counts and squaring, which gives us 4.0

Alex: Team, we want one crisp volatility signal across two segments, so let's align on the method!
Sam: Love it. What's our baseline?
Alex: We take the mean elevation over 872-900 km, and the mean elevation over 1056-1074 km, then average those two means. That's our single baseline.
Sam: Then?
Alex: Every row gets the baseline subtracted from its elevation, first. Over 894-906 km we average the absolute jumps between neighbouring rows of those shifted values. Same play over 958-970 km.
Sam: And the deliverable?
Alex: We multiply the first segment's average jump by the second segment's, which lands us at 1.9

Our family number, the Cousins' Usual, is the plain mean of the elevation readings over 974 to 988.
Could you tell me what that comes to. 41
